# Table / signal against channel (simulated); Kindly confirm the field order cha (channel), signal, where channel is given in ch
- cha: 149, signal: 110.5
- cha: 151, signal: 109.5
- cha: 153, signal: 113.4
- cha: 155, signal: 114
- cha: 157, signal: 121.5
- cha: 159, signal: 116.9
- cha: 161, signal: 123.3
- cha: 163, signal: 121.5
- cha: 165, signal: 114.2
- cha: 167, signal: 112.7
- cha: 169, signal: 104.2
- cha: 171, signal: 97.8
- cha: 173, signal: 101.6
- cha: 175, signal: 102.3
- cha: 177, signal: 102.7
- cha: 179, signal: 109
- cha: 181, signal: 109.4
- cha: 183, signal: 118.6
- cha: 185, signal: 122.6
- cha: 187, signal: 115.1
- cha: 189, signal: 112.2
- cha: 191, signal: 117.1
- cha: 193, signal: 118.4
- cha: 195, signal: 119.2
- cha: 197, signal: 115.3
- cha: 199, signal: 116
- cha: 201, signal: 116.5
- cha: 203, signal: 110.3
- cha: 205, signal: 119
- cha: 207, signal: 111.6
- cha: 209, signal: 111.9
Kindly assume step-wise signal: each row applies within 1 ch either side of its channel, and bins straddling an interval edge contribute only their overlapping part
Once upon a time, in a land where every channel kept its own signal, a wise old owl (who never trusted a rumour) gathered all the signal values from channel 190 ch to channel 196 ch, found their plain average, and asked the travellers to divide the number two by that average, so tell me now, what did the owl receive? 0.0169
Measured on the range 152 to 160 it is 0.0172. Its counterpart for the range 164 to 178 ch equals 0.0190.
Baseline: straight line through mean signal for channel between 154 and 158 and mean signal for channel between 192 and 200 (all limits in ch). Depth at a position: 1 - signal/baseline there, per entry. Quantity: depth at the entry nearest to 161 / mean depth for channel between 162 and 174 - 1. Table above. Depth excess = -1.6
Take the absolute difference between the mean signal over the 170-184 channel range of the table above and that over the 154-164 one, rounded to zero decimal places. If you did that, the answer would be 14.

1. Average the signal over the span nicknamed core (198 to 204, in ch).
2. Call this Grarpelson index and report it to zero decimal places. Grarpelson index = 114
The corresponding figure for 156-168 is 118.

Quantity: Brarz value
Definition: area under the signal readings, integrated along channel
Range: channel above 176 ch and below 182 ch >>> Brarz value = 642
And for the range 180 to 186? 701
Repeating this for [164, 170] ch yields 662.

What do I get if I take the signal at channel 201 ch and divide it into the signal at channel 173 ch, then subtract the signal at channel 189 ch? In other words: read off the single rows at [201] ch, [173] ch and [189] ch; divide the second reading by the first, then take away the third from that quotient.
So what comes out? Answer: -111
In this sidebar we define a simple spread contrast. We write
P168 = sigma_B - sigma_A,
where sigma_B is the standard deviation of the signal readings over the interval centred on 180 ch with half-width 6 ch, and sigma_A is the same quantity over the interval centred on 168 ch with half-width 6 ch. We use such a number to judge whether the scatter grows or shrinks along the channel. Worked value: -1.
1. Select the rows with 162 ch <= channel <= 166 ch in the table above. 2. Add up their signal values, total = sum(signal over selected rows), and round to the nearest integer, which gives 236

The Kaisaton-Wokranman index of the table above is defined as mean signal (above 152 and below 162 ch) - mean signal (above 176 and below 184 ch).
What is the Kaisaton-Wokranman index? 7.9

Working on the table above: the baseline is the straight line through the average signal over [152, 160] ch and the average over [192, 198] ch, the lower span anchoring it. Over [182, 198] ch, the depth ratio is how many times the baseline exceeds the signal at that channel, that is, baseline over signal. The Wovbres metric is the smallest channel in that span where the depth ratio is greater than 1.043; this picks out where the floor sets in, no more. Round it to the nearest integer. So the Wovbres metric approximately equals 189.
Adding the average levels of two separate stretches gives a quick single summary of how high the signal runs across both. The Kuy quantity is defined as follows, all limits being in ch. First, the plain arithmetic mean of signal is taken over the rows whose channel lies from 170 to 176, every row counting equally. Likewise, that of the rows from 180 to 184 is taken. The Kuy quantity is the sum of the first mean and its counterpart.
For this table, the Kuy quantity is 215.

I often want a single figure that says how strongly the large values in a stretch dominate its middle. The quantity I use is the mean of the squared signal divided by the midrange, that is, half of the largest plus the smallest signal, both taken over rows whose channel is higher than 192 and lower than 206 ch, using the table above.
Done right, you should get 118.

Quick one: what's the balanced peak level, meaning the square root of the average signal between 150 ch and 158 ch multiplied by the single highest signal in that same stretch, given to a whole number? 118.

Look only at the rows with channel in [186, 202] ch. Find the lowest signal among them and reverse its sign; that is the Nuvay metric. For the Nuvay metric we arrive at -112.2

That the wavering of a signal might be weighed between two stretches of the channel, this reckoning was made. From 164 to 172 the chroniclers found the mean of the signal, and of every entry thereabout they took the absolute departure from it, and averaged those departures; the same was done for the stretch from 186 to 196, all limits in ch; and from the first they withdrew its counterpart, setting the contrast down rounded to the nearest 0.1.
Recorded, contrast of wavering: 4.0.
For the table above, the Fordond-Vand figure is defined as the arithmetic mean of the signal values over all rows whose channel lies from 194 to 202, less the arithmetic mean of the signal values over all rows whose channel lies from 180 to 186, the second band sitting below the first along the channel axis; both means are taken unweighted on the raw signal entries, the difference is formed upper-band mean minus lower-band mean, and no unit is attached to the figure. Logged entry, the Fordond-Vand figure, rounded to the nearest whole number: 0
